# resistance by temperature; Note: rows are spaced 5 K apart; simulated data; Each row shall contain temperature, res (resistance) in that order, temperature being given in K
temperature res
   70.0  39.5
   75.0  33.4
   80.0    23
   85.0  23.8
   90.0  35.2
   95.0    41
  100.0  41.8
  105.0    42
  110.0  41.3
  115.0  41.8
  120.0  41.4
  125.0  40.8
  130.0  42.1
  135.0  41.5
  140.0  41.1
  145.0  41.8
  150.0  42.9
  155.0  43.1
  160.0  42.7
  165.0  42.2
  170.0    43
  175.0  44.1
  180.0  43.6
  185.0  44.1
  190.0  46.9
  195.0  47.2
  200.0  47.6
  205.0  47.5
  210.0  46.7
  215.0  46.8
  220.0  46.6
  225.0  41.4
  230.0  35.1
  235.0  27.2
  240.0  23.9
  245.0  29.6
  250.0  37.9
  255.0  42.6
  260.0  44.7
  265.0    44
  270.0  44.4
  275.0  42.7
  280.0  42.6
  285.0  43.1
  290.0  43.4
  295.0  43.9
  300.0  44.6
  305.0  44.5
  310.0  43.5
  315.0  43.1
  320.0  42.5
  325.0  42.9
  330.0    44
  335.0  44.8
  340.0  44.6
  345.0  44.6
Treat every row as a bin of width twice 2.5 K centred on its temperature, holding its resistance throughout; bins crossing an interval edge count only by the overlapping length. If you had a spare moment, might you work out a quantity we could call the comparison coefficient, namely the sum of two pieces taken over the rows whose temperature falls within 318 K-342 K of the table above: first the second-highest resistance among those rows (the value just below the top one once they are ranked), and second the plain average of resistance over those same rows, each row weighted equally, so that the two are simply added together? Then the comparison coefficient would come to 88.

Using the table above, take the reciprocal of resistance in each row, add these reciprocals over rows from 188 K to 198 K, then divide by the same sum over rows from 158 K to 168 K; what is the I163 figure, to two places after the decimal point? 0.90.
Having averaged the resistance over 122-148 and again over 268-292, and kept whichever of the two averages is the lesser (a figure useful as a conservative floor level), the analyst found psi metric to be 41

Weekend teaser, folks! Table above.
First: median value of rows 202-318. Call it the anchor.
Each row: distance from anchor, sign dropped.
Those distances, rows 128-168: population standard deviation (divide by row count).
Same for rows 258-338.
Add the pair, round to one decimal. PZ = 1.1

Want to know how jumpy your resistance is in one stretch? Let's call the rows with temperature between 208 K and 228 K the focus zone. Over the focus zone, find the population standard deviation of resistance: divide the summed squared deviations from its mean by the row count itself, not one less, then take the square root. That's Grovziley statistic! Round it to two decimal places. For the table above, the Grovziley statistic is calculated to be 2.30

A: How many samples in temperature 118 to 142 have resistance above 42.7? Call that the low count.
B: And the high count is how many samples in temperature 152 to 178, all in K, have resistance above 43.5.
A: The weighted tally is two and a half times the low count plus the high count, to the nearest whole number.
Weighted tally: 1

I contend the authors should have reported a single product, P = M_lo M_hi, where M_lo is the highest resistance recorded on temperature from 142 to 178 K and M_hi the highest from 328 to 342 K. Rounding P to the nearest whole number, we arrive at 1976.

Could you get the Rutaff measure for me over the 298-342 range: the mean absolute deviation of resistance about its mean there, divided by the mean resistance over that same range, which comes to 0.017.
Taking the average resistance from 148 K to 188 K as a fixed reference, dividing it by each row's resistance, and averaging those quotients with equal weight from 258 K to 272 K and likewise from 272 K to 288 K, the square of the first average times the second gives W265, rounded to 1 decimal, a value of 1.0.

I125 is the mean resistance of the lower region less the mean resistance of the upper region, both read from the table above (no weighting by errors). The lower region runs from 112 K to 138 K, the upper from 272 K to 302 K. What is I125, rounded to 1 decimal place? -1.9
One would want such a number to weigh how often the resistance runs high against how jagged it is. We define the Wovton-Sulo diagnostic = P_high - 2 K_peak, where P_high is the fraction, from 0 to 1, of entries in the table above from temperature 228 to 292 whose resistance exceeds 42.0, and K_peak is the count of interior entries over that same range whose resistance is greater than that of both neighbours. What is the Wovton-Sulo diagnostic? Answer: -3.4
